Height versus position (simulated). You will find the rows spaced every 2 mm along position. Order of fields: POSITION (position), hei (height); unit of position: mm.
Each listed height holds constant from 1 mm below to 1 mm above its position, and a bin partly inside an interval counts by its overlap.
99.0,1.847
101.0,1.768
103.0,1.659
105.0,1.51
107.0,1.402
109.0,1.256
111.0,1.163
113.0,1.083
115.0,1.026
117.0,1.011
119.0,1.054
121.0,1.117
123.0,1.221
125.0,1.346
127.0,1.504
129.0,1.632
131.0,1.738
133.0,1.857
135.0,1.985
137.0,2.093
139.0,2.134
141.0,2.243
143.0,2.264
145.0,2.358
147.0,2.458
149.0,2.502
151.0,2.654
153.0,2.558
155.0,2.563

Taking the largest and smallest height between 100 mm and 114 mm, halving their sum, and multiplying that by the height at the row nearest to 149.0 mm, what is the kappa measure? 3.6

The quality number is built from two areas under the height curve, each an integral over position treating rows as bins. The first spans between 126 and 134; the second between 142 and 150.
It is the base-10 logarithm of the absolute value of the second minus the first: 0.76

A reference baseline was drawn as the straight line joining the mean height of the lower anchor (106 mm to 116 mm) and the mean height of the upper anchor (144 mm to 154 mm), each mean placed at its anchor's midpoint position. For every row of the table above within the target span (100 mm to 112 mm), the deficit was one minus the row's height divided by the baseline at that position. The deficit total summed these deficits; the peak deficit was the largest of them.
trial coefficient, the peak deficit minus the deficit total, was 2.9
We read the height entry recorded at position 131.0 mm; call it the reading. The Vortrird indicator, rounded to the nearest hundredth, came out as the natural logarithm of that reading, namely 0.55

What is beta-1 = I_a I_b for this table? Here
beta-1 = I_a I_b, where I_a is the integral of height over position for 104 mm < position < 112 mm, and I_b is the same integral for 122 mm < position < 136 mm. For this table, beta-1 241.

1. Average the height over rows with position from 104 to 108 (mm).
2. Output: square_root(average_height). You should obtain 1.21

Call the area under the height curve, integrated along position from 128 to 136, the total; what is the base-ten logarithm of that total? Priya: 1.2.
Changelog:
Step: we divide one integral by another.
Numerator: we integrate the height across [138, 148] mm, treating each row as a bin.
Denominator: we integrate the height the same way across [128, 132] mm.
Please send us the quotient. 3.4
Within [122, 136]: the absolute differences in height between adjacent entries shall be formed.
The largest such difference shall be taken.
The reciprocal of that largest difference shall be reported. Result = 6.33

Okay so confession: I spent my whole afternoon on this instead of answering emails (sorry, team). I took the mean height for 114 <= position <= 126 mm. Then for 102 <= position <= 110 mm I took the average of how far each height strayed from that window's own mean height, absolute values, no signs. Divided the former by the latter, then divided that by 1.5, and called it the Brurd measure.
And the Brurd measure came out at 5.9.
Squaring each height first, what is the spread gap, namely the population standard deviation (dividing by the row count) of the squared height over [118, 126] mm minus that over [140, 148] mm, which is -0.13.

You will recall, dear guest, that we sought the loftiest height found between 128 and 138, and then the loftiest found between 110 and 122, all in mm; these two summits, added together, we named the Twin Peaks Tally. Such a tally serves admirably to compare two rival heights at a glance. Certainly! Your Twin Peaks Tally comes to 3.3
